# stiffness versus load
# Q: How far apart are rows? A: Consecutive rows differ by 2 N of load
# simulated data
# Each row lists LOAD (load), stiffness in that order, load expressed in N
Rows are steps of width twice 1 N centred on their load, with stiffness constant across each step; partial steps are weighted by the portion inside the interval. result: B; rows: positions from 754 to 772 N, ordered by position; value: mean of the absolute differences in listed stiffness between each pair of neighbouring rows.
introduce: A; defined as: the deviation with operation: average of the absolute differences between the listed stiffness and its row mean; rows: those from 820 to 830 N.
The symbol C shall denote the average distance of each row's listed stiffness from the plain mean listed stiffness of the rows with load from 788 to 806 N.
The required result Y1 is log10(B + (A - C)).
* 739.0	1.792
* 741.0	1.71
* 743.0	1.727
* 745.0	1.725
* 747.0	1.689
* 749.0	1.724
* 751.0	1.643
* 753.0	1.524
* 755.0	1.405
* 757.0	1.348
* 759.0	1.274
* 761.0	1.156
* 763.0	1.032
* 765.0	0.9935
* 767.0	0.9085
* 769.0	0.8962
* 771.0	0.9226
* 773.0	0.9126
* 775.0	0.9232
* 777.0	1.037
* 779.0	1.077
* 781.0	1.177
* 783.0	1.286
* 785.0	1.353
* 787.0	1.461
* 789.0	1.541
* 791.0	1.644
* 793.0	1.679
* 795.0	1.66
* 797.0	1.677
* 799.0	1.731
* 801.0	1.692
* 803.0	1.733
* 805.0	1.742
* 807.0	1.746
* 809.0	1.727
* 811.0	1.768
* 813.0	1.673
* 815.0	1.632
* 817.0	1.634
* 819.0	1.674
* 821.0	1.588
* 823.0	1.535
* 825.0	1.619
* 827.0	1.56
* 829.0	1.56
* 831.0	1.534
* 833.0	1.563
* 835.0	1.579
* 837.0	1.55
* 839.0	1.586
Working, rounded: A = 0.02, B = 0.07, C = 0.04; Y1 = -1.30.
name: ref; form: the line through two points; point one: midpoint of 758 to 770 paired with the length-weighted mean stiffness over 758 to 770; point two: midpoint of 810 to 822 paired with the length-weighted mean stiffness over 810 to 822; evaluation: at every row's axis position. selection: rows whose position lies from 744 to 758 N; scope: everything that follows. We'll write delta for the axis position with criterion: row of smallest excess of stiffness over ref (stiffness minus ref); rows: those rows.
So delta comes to 757.0 N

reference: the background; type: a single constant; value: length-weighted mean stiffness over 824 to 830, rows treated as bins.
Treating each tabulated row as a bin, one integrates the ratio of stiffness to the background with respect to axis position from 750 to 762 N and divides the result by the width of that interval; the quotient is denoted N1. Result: 0.88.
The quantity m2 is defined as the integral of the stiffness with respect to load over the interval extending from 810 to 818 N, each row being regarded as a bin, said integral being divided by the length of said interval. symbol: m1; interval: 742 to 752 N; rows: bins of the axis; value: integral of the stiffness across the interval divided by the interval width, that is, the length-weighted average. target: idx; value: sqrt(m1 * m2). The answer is 1.69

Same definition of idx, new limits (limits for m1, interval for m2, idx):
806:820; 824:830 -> 1.64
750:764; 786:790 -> 1.42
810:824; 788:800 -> 1.65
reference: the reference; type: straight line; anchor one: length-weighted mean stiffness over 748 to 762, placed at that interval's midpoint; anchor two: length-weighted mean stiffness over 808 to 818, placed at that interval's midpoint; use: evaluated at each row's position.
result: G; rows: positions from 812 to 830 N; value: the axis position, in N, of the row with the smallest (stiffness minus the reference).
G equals 829.0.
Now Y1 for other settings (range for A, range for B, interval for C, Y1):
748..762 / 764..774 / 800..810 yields -0.74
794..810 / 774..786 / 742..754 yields -1.26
